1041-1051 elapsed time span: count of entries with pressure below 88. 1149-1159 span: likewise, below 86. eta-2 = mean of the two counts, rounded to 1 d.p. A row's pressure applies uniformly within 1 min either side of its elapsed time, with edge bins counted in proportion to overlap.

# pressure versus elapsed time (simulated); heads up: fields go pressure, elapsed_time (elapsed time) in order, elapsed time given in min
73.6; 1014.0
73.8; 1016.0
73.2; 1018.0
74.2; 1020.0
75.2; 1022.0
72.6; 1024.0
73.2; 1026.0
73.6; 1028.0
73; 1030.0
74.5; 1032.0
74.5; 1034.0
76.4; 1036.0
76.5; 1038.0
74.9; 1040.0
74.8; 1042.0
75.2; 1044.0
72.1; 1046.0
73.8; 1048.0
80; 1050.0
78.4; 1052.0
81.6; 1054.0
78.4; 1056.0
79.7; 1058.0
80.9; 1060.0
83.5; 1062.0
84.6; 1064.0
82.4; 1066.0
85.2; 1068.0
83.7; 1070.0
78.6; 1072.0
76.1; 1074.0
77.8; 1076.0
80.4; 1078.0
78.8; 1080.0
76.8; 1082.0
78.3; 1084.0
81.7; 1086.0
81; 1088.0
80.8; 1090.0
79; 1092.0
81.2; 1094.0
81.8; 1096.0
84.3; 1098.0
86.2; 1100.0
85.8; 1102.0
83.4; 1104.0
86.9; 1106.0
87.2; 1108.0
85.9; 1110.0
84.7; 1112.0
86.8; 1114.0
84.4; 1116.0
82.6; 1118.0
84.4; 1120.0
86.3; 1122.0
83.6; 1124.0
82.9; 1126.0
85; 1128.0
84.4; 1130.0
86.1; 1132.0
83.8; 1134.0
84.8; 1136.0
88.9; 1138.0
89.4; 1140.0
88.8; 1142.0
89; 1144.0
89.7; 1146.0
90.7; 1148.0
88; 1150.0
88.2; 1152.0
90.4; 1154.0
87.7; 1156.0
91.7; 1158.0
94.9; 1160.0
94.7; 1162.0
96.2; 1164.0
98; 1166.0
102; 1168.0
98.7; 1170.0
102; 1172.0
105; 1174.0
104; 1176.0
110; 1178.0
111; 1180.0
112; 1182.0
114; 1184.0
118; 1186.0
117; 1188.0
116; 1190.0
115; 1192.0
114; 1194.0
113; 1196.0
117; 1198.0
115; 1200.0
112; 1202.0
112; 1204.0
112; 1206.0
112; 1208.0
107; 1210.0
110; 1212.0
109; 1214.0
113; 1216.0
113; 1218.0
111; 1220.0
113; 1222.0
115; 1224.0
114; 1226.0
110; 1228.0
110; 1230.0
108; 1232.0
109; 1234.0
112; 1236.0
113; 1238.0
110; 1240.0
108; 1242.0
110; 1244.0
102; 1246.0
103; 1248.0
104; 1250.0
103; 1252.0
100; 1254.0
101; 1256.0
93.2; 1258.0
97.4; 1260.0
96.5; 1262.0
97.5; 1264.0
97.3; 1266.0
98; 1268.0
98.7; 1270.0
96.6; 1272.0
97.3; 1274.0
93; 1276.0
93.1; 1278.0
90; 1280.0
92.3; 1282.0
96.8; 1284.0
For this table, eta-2 2.5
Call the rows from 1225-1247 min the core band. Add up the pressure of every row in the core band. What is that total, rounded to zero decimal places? 1206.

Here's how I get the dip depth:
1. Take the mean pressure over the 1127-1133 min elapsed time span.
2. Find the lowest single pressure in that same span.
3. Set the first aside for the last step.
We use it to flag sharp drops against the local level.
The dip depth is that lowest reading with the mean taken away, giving -0.77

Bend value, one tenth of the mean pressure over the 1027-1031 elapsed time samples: 7.3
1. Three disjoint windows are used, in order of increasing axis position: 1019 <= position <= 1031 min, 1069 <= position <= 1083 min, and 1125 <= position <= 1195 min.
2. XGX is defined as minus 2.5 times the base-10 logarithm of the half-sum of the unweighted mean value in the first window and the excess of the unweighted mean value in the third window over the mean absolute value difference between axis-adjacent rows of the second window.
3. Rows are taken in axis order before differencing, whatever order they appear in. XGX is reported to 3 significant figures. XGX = -4.81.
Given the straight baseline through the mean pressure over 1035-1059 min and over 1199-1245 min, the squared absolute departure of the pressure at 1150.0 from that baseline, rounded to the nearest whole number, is 82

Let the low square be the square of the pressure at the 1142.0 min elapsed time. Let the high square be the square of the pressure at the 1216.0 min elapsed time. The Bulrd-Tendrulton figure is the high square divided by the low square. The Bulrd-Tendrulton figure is 1.62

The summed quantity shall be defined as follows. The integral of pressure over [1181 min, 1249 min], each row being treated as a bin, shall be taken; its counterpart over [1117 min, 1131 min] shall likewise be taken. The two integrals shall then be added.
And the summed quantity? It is 8776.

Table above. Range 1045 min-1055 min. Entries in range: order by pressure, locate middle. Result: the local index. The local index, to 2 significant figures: 78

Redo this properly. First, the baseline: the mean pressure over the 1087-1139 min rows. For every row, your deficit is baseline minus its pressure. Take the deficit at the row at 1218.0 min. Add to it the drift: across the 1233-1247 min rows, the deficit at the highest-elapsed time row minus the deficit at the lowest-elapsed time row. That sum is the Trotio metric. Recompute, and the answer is -22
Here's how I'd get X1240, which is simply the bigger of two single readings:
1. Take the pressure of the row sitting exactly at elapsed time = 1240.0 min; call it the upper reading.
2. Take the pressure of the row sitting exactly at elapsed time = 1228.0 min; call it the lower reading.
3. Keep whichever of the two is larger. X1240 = 110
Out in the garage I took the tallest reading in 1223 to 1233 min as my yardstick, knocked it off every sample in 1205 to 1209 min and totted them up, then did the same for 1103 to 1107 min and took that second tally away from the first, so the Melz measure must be 54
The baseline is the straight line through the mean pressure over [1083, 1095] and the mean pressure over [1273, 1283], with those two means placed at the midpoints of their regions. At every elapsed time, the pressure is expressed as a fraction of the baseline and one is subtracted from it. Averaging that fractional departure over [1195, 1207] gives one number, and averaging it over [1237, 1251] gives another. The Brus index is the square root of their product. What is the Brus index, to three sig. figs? 0.229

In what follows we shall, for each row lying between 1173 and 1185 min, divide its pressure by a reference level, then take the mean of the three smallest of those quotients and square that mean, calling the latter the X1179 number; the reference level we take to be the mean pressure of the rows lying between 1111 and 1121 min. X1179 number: 1.6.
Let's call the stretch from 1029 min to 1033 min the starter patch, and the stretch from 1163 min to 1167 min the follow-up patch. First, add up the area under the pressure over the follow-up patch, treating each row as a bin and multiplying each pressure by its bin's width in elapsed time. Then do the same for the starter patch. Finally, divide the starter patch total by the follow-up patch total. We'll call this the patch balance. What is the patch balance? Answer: 0.76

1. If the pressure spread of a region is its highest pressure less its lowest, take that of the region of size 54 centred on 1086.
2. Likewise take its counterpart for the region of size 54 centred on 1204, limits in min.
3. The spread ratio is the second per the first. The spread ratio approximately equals 1.0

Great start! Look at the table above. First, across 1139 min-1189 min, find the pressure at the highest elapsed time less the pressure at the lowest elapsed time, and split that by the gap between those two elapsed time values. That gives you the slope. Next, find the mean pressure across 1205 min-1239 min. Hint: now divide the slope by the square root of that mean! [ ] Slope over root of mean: 0.055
